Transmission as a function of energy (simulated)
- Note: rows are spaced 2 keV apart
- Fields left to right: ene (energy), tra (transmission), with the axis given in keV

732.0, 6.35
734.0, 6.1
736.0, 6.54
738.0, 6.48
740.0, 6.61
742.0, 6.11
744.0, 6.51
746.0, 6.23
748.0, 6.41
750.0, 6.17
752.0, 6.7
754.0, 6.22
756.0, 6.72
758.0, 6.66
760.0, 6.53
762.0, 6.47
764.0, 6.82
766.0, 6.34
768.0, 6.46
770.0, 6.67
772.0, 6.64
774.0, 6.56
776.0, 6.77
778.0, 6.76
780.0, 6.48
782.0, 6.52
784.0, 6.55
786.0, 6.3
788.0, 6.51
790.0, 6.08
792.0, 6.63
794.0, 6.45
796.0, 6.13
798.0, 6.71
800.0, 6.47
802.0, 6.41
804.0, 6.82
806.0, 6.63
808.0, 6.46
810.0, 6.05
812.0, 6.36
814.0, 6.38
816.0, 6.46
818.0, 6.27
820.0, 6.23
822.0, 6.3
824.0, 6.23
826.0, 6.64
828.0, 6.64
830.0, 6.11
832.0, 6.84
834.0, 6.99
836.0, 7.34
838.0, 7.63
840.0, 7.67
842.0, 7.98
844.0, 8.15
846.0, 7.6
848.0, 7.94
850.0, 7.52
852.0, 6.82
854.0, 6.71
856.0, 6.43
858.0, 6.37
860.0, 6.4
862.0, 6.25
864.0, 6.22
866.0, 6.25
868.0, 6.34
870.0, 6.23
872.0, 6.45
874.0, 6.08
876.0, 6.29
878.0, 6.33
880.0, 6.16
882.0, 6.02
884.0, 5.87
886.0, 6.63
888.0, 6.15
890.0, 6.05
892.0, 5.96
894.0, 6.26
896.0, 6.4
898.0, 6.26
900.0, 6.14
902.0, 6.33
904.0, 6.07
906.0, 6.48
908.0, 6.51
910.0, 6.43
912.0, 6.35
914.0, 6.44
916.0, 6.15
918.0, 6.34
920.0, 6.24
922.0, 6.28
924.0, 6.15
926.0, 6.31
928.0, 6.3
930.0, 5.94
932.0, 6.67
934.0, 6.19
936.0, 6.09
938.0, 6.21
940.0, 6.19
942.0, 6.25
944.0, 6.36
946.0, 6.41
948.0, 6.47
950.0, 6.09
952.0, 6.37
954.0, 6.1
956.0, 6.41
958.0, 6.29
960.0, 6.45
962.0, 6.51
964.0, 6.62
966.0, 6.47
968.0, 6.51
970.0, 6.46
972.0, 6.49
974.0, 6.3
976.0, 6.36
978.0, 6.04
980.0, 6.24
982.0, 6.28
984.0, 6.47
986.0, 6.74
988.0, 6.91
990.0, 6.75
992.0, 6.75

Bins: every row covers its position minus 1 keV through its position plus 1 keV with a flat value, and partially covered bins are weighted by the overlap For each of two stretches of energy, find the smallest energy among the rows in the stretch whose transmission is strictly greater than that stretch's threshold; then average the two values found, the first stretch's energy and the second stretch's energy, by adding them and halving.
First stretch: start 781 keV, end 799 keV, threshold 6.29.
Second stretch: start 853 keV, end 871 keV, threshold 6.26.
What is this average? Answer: 818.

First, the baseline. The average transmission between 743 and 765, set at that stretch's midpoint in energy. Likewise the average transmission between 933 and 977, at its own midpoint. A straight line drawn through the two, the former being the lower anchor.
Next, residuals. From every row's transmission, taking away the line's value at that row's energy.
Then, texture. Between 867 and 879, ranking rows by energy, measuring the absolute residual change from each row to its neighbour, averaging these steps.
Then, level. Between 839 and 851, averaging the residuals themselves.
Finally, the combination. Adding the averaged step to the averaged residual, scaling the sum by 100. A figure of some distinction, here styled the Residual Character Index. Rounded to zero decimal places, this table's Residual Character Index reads 157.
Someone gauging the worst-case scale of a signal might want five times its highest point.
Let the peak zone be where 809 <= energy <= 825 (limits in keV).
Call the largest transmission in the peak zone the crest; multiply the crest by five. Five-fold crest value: 32.3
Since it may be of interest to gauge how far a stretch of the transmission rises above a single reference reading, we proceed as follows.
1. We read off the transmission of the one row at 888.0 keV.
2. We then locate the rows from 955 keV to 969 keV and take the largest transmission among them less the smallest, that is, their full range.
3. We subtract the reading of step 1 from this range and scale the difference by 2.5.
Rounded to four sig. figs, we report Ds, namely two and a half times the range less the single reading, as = -14.55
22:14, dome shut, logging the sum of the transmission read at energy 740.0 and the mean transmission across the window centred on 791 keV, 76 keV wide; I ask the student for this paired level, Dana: 13.1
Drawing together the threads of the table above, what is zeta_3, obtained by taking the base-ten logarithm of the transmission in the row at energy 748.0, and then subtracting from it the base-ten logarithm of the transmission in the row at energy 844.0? -0.104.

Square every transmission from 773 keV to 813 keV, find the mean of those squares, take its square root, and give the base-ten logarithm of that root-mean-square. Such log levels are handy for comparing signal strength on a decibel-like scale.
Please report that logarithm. 0.812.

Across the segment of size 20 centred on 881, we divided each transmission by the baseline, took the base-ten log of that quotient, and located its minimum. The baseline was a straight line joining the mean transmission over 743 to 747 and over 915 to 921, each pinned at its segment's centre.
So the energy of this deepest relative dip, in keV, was 884.0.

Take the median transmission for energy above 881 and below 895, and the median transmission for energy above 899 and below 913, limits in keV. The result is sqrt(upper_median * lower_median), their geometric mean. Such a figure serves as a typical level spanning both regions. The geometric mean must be 6.20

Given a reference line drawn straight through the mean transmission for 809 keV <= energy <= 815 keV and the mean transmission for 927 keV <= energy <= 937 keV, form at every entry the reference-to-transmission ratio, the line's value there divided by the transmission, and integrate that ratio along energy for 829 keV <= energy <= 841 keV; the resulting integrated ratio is 10.6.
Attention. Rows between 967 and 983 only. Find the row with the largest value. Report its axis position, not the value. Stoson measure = 968.0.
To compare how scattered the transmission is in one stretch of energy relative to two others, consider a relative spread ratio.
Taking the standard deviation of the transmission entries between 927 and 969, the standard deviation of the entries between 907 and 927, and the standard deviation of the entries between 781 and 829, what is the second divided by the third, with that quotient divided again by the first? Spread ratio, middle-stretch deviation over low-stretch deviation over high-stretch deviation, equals 3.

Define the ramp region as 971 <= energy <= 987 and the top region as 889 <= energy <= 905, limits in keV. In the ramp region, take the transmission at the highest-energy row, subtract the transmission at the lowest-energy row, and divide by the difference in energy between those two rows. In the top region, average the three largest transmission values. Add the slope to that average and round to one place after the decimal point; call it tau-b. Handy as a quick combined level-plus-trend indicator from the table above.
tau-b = 6.3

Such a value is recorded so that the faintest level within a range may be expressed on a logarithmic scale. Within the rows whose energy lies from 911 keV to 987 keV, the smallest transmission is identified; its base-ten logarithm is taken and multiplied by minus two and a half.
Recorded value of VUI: -1.934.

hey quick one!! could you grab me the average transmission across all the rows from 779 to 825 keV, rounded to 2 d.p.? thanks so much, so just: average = 6.41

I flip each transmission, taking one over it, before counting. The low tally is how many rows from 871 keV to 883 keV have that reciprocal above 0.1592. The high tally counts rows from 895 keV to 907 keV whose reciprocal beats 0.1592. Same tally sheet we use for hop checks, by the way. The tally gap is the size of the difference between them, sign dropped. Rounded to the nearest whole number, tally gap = 0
